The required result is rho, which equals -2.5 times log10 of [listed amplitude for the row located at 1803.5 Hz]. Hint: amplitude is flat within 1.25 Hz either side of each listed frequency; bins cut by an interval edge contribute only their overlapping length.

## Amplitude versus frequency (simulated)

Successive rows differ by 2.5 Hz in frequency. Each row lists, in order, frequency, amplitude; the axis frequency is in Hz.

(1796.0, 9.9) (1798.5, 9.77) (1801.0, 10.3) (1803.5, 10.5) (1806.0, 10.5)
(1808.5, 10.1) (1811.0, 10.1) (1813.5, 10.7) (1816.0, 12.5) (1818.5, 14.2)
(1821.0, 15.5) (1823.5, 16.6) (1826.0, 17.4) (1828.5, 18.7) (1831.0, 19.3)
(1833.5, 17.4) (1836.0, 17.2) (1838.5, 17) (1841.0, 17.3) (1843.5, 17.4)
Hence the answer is -2.55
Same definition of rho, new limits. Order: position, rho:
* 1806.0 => -2.55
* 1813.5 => -2.57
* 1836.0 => -3.09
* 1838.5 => -3.08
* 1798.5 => -2.47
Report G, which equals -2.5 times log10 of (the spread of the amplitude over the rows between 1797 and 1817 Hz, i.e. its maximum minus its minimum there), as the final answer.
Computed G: -1.1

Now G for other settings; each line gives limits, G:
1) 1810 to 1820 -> -1.5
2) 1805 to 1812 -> 1.0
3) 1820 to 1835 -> -1.4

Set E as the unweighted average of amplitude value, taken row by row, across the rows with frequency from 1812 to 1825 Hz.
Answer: 13.9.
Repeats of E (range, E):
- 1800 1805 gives 10.4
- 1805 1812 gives 10.2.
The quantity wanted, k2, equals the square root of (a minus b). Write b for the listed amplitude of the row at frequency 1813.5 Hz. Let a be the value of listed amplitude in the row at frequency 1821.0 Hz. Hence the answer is 2.2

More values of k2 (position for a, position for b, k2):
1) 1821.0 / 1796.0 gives 2.4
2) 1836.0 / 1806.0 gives 2.6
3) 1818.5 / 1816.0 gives 1.3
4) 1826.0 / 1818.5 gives 1.8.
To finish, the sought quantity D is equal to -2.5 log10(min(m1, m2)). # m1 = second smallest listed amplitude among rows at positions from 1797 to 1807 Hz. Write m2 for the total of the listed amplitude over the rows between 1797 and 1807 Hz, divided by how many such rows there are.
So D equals -2.5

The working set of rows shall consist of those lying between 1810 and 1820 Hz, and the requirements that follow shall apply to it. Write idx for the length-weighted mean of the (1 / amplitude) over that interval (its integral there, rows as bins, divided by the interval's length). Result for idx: 0.0849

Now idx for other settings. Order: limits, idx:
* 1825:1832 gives 0.0542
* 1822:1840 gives 0.0569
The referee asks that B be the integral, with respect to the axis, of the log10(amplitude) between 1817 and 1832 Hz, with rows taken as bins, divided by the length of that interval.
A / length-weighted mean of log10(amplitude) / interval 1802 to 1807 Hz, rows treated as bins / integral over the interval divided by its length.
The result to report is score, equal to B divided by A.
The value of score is 1.2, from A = 1.02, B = 1.22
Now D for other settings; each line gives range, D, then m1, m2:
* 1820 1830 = -3.1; 16.6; 17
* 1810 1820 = -2.6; 10.7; 12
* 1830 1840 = -3.1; 17.2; 18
